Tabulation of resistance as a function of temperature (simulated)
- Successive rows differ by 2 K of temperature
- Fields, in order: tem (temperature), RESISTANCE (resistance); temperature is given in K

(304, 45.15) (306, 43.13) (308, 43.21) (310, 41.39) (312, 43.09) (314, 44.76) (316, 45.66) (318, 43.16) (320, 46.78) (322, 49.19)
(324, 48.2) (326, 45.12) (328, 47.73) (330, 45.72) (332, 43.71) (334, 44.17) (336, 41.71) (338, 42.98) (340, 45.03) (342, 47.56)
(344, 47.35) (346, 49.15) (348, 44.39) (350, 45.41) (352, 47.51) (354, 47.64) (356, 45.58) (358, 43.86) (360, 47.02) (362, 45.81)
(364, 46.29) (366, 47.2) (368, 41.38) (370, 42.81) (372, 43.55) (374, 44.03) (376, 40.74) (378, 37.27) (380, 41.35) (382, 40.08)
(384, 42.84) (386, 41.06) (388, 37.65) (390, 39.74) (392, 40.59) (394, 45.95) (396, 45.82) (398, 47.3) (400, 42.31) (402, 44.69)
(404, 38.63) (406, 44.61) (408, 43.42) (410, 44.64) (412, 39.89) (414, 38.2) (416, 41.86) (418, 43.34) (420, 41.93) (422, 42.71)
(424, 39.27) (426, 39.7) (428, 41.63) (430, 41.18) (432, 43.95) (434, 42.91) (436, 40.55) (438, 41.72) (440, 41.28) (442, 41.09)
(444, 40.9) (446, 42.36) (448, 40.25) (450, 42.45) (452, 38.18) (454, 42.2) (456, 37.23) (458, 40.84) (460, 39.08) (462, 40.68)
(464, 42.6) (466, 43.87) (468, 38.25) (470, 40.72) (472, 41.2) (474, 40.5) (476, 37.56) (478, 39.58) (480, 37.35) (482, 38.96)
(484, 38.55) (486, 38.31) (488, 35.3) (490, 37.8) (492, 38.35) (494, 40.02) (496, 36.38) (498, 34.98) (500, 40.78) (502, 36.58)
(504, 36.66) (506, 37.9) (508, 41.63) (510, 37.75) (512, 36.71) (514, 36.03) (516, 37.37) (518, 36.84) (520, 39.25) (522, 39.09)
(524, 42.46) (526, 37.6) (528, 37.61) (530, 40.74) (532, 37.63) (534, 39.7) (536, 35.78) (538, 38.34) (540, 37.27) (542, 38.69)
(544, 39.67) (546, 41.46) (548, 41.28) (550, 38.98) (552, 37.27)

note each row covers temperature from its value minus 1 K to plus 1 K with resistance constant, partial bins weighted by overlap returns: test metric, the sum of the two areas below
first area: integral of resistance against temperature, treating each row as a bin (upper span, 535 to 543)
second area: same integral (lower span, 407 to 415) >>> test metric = 632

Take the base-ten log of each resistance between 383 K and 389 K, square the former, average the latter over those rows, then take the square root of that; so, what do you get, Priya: 1.61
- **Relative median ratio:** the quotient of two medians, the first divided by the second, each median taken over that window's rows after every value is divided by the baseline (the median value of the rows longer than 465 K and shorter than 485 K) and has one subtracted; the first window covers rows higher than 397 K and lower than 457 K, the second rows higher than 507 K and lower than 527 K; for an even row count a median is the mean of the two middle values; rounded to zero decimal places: -2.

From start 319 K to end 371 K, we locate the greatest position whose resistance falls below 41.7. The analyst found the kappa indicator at 368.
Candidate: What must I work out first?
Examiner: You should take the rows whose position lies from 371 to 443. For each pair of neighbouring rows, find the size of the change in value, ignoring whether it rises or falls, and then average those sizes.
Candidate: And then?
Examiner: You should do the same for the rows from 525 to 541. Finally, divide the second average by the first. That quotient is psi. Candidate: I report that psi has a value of 1.0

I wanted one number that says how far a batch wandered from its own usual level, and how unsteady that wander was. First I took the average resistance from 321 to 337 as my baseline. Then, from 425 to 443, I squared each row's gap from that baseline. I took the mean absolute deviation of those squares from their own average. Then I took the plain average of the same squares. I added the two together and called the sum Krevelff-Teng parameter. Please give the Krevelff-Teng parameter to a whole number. 25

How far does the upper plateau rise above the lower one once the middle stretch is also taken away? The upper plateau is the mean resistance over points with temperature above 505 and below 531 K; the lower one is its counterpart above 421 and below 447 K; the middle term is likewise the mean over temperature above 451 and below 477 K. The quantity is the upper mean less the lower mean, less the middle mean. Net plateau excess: -43.2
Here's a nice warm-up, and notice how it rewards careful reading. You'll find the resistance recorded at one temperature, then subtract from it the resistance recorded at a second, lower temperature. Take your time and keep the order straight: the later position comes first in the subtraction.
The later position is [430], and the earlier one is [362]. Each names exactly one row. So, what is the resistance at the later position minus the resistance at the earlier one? -5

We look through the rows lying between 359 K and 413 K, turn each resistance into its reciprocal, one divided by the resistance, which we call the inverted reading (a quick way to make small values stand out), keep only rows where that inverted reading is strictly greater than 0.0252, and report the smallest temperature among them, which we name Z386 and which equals 378 K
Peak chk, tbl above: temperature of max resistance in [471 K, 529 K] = 524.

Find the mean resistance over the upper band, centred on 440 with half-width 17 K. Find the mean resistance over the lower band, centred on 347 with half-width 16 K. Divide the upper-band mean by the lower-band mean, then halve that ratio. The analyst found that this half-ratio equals 0.450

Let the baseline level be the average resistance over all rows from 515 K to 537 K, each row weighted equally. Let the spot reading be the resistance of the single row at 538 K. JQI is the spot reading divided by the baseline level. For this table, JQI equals 0.995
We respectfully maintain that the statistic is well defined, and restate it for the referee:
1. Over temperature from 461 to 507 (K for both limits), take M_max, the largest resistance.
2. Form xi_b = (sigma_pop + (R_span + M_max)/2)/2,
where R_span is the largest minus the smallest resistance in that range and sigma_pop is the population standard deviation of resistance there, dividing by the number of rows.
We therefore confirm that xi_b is 14.3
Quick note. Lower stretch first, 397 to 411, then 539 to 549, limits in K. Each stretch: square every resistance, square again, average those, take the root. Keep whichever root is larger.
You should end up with 1924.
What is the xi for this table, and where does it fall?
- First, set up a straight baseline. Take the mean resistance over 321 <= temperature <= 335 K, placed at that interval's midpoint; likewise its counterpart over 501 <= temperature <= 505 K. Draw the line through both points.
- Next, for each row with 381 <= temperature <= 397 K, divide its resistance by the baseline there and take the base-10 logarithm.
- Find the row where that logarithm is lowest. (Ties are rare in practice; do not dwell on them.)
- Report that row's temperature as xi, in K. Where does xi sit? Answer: 388 K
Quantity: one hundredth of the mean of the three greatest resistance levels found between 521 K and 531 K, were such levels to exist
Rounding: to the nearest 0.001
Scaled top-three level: 0.408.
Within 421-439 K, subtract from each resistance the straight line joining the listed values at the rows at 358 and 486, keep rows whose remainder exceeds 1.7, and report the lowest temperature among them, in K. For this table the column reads 432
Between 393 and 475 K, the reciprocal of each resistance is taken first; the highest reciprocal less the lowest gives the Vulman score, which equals 0.0057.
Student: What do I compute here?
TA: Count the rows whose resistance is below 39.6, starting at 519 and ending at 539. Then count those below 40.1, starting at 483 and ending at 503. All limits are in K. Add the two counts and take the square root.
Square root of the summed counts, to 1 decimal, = 4.0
